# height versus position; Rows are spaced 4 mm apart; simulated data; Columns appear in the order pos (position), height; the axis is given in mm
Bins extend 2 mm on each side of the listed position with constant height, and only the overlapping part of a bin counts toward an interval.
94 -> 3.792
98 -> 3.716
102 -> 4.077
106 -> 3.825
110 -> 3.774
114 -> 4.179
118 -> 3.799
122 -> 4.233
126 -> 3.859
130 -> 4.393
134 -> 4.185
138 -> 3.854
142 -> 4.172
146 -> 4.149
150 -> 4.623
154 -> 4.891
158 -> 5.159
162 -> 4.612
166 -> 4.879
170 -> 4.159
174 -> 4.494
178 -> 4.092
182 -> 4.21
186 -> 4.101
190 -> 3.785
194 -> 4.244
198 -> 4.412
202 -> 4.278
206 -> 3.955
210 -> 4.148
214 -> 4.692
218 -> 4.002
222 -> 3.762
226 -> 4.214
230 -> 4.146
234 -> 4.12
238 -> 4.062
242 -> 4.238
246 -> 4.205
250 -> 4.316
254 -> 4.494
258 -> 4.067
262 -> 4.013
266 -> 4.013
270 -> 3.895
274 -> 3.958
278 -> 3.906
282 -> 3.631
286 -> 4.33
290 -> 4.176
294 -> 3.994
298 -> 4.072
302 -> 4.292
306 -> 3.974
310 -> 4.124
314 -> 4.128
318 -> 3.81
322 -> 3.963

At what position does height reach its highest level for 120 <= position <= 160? 158 mm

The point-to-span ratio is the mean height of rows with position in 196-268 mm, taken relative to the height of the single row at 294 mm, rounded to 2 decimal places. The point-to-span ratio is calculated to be 1.05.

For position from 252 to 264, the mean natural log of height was 1.43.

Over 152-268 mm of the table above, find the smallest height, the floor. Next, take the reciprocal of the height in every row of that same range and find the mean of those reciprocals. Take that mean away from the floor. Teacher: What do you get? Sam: 3.53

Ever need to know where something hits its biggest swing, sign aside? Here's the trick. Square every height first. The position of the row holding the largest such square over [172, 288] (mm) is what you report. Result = 214 mm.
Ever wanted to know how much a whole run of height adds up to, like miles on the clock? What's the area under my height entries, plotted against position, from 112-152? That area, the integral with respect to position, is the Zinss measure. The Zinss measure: 166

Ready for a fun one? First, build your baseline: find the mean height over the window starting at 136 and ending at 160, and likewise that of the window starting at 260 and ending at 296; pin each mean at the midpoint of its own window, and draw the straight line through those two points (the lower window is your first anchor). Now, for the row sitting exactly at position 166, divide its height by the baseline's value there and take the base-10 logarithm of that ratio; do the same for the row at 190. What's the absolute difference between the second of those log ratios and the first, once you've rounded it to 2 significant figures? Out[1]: 0.10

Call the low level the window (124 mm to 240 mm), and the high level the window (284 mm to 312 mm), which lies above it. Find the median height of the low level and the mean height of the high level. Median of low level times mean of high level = 17.3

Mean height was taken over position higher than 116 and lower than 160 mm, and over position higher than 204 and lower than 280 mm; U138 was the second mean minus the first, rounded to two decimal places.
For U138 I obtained -0.19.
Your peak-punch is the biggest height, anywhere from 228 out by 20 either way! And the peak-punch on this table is 4.692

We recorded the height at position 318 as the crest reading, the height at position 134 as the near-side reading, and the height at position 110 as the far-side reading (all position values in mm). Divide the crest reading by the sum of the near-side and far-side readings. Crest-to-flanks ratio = 0.479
